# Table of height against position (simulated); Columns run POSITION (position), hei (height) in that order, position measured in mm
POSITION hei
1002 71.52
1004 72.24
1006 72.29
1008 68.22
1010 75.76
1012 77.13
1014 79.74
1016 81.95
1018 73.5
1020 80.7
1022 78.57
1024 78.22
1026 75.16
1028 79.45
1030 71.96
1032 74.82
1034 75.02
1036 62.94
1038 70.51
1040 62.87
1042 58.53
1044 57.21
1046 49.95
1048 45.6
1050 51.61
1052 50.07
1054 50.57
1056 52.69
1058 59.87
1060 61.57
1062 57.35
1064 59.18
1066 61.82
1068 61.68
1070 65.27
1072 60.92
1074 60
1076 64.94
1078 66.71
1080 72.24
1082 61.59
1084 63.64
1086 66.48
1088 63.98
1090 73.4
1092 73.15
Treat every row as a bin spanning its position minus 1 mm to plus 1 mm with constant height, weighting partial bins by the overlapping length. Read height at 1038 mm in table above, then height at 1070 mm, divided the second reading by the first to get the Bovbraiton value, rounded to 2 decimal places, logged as 0.93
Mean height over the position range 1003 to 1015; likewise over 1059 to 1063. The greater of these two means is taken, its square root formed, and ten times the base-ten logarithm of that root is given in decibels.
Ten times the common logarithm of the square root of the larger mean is 9.35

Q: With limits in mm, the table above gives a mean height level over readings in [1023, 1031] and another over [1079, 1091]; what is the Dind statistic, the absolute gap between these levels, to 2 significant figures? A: 9.3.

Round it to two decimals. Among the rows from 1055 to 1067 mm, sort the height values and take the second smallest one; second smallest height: 57.35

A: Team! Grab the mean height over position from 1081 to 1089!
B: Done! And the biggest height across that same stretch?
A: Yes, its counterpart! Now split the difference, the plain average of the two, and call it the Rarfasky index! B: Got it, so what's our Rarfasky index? 65.2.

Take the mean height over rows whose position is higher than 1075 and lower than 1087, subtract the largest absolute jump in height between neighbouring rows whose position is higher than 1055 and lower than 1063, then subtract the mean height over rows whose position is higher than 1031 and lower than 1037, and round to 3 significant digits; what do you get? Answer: -12.2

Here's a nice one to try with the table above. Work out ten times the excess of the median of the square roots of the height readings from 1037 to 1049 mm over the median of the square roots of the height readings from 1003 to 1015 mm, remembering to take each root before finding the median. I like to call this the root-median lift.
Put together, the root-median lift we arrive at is -10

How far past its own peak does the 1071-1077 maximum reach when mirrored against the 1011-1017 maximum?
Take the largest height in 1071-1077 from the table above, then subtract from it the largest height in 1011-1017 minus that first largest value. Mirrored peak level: 48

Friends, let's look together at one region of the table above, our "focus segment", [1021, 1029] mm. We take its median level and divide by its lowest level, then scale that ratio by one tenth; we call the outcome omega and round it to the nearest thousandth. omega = 0.104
